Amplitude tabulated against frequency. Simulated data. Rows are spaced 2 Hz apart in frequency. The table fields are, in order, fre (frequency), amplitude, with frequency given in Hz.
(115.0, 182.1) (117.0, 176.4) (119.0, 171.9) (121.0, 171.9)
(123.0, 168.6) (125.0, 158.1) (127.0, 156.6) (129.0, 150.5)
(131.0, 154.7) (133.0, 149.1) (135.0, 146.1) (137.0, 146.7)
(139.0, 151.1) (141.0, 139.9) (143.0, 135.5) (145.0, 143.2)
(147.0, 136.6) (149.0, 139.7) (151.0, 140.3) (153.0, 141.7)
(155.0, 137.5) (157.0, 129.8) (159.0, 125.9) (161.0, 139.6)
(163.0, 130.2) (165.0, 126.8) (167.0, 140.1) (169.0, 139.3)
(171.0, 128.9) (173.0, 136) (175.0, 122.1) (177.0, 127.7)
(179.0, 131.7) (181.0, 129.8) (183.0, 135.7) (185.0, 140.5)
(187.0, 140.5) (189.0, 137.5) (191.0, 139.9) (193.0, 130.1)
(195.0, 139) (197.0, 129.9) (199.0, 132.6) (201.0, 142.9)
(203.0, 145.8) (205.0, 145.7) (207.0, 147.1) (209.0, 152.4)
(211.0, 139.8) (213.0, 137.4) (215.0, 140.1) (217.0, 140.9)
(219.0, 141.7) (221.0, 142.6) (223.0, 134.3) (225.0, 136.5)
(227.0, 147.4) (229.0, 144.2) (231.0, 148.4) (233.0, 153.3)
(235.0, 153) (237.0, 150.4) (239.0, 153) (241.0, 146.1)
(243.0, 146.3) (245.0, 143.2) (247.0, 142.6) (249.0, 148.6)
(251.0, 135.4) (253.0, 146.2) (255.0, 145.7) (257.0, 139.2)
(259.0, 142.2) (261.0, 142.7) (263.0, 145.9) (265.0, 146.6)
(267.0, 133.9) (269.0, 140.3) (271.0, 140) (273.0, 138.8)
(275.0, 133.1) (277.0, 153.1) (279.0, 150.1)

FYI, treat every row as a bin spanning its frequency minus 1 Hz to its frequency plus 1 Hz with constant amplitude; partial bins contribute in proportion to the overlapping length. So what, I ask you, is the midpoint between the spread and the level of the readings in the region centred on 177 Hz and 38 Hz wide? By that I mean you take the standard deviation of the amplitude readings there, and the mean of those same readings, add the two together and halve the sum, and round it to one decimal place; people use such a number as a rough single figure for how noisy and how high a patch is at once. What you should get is 69.8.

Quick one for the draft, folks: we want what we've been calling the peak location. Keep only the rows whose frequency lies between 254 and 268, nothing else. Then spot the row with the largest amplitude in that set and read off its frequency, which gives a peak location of 265.0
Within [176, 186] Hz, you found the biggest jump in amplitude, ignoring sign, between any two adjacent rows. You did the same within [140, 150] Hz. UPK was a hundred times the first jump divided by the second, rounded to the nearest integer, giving 77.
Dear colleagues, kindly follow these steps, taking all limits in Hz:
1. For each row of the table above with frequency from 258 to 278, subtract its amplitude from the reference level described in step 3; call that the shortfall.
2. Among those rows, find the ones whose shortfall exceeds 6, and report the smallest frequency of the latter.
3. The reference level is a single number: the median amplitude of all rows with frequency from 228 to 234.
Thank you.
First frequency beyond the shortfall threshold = 259.0 Hz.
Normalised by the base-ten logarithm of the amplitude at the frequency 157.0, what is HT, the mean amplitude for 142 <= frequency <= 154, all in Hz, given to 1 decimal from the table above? 66.0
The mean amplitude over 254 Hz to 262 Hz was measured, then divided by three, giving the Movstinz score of 47.5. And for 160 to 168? 44.7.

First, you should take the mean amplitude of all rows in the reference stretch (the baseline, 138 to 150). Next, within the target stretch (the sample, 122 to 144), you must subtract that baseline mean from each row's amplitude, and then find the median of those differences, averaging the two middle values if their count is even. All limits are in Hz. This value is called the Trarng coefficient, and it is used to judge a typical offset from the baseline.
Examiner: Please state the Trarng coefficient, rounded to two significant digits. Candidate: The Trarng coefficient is 9.5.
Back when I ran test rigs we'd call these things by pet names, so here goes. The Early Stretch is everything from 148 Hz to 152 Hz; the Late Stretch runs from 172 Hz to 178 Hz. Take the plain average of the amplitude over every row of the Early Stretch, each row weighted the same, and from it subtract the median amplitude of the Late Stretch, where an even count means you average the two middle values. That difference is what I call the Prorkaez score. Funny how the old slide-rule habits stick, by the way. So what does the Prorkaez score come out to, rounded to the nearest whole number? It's 12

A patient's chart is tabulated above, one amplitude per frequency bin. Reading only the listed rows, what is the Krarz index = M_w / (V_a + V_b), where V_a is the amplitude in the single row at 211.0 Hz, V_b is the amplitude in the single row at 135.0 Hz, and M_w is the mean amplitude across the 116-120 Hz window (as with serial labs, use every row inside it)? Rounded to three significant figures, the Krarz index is 0.609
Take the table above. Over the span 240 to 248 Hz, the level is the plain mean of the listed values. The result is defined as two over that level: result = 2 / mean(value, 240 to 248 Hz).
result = 0.0138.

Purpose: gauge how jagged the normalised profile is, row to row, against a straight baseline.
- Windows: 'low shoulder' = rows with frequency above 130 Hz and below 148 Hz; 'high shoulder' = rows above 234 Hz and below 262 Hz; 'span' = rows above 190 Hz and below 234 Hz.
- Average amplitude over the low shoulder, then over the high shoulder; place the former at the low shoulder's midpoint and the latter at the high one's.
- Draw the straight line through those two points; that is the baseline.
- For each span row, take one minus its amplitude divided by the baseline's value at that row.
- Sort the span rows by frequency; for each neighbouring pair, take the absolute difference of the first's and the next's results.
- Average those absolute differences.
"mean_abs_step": 0.034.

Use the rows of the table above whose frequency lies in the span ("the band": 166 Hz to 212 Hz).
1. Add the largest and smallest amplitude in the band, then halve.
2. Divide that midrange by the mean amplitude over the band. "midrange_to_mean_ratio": 1.00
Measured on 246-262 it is 0.99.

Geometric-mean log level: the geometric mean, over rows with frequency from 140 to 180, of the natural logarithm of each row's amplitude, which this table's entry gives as 4.90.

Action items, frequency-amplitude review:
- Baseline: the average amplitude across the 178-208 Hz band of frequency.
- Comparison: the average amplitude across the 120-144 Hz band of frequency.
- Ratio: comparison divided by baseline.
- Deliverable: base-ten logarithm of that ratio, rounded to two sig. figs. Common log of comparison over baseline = 0.043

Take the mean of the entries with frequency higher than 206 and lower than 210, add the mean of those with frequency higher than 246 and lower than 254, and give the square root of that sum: 17.1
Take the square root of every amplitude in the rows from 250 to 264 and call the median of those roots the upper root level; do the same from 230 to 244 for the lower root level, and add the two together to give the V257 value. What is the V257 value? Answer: 24.2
